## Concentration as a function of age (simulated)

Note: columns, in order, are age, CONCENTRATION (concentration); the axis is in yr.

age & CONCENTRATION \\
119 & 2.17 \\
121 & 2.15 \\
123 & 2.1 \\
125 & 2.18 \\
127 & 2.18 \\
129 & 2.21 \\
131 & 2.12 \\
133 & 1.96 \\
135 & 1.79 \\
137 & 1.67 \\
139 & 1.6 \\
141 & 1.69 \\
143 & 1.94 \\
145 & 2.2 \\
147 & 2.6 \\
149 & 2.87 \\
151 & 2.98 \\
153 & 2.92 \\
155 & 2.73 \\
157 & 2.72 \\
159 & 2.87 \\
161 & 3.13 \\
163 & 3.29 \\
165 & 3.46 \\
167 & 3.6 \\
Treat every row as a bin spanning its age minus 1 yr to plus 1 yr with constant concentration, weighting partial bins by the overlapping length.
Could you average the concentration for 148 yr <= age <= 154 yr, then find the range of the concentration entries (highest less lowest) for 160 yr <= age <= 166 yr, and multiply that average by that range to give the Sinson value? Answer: 1.0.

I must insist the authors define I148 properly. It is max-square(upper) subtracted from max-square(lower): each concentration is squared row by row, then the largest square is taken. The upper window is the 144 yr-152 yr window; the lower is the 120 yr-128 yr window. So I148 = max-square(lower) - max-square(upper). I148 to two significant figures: -4.1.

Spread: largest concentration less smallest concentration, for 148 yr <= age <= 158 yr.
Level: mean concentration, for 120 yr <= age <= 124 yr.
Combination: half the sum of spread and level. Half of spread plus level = 1.19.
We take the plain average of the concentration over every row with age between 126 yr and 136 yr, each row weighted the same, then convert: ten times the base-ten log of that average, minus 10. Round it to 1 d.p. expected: -6.9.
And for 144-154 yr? -5.7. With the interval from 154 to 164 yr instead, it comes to -5.3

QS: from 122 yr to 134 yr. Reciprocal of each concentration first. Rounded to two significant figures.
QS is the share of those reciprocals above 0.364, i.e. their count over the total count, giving 1.0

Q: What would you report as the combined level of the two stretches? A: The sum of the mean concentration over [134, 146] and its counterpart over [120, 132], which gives 4.0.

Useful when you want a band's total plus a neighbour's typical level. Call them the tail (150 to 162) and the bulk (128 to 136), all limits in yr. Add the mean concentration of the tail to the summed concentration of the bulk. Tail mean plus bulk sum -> 11.0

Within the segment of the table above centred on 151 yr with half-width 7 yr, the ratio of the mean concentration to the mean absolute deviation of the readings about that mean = 15.0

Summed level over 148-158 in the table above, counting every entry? 14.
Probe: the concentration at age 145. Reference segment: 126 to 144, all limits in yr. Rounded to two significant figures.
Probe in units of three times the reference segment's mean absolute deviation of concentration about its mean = 3.8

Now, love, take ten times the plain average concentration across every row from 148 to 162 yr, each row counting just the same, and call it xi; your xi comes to 28.9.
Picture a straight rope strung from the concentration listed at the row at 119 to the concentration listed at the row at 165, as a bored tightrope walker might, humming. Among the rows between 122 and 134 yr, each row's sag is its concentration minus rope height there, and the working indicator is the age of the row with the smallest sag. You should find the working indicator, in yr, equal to 133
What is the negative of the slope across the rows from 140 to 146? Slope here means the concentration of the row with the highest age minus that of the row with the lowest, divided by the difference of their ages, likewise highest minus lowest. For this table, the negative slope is -0.13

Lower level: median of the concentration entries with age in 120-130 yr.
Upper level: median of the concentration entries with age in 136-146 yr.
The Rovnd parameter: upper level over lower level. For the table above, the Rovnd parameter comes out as 0.78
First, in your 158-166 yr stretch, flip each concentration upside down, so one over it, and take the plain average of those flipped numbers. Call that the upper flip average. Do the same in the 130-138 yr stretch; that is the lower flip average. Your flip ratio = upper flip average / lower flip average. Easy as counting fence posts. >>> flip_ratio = 0.59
